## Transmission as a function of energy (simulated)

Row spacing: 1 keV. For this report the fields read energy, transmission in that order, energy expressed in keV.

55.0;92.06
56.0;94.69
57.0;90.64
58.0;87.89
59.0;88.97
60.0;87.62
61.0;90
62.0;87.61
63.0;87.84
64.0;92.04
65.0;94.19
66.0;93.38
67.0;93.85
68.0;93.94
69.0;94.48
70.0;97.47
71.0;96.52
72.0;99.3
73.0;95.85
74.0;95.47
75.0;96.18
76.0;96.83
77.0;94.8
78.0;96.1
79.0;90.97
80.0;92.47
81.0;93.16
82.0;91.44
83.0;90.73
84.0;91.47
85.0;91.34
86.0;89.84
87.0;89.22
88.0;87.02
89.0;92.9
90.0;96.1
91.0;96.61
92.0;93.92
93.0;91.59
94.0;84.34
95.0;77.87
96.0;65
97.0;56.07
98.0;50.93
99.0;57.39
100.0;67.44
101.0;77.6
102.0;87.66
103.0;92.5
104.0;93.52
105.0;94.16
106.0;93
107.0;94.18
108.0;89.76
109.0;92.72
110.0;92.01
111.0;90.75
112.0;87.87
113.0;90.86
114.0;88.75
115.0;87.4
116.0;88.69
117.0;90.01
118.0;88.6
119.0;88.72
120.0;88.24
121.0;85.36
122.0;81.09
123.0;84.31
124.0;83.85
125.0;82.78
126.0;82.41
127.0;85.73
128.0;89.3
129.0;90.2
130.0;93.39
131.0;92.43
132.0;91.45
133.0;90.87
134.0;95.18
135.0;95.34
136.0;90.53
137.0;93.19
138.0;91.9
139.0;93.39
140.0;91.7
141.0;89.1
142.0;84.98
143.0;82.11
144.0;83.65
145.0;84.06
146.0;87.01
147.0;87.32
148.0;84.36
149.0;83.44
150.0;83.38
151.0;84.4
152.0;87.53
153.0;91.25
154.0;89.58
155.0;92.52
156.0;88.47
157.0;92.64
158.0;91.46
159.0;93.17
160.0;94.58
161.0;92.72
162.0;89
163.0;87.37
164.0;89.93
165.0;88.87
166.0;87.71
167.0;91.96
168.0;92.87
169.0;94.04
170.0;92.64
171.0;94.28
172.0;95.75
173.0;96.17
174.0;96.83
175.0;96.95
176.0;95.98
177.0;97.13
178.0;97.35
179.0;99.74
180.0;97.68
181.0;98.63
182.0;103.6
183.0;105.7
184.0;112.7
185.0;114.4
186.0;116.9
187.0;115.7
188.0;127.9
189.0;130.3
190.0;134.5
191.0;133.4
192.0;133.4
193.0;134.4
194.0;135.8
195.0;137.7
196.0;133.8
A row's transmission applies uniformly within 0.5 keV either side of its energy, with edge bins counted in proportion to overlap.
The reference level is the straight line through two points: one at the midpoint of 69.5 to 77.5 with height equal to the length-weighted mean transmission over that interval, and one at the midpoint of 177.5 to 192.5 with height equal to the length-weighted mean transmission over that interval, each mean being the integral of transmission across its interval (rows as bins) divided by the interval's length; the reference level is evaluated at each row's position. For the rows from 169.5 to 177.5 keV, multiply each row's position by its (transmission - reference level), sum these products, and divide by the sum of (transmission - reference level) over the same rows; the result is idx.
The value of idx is 173.4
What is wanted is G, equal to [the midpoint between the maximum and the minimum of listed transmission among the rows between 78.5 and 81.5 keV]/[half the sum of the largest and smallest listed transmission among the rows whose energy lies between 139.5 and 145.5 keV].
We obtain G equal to 1.06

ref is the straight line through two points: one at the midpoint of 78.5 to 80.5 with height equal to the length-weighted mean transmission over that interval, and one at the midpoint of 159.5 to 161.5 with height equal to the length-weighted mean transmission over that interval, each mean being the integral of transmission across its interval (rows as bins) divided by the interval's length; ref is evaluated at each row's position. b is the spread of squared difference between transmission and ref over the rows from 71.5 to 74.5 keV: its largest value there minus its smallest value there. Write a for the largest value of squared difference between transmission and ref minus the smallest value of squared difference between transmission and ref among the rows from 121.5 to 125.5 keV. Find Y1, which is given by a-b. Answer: 19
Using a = 64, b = 45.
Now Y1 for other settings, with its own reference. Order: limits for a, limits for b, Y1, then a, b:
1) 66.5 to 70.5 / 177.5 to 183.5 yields -92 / 30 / 122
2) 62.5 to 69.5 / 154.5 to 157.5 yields -13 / 12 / 25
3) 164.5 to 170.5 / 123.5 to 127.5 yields -21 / 37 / 58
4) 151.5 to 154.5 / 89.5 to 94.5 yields -29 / 30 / 59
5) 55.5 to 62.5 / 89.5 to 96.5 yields -722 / 13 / 735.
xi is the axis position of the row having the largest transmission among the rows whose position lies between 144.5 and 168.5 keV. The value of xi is 160.0 keV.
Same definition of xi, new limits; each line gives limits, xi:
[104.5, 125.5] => 107.0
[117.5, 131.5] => 130.0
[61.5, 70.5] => 70.0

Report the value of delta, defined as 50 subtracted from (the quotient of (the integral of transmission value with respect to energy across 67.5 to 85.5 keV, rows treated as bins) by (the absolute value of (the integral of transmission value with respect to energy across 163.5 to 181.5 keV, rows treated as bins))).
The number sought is -49.0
